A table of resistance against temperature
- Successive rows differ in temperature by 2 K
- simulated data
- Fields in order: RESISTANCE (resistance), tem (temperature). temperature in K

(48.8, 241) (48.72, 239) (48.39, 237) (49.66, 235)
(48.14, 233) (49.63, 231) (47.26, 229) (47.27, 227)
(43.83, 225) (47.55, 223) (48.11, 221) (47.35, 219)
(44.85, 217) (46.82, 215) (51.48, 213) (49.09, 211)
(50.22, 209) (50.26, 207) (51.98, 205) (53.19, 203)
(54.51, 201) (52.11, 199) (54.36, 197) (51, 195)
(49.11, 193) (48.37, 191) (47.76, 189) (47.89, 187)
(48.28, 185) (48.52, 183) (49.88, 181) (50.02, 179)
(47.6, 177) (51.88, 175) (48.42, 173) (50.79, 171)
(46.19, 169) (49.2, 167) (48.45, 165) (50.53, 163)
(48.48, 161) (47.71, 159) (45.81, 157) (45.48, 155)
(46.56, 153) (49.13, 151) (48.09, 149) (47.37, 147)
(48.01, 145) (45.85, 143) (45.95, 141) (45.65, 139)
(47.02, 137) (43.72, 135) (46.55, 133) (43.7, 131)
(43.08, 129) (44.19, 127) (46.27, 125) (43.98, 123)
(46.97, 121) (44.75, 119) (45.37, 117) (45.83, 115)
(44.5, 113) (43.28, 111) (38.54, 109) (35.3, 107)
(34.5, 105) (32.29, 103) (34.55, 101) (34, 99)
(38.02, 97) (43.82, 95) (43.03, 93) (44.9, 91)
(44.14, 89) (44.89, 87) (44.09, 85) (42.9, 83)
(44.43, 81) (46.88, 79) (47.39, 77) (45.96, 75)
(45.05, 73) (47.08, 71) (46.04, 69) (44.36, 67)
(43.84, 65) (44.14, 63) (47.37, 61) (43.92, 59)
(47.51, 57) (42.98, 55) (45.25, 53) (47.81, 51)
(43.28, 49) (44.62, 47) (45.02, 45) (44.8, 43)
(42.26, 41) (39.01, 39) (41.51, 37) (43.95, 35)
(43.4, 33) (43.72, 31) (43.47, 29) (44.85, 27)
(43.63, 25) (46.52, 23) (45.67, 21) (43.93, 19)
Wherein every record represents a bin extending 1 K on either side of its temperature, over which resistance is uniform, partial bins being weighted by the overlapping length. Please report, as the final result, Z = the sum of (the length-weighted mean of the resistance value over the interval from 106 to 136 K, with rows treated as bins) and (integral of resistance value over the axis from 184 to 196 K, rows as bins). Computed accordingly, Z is 629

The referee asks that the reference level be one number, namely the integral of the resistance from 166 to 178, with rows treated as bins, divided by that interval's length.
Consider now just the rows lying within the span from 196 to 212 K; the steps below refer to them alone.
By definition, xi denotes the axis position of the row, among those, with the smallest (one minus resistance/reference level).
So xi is 201 K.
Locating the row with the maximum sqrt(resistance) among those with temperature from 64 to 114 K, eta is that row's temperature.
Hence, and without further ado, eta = 77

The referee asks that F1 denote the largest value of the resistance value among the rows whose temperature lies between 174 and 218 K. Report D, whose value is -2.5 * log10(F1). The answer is -4.34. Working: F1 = 54.51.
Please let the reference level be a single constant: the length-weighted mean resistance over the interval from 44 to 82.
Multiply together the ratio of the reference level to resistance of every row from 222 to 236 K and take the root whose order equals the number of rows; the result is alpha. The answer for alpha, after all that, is 0.95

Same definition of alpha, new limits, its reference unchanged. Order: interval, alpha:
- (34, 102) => 1.04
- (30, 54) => 1.04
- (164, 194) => 0.93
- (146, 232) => 0.93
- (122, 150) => 1.00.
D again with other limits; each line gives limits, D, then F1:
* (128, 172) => -4.26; 50.79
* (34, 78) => -4.20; 47.81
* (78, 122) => -4.18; 46.97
